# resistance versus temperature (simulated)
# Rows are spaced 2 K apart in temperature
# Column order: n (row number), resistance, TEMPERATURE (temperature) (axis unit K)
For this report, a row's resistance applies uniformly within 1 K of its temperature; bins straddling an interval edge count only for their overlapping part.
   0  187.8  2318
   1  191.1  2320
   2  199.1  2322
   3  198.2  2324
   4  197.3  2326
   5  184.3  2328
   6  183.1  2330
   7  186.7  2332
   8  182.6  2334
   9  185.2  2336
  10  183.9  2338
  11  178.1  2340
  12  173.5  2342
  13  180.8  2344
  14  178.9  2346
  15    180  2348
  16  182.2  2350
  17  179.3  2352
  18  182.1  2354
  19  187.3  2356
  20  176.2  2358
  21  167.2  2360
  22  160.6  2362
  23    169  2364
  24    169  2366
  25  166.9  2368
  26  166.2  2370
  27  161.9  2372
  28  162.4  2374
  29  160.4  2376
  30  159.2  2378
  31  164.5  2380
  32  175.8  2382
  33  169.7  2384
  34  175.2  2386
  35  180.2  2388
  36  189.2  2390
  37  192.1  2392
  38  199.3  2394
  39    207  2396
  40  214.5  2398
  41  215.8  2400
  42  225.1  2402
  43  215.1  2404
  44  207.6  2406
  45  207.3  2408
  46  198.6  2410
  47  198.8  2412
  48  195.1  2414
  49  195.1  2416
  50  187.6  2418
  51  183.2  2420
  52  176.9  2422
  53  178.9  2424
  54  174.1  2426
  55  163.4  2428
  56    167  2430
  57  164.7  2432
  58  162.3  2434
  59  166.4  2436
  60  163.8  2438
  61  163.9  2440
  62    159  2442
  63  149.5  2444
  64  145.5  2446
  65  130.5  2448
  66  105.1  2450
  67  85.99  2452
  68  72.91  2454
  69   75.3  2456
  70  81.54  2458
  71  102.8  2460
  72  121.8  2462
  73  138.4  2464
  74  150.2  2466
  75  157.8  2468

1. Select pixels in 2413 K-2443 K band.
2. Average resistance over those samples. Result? 173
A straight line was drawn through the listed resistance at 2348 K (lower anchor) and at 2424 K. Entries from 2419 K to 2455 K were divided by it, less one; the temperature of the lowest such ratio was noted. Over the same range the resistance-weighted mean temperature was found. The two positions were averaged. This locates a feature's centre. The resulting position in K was 2444.6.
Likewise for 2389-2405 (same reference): 2393.6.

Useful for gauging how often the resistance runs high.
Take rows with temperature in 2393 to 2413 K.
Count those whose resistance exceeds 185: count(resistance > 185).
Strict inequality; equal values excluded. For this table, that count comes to 10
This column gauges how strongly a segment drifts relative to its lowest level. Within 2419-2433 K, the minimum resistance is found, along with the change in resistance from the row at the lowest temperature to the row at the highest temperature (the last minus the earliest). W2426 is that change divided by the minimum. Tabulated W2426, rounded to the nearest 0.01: -0.11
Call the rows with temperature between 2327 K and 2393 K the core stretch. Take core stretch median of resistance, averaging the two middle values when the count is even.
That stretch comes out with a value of 178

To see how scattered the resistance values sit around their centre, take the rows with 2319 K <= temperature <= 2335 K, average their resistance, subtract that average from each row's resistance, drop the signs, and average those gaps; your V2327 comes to 6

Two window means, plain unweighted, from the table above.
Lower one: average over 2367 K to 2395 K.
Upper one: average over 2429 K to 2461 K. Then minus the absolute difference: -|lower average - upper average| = -42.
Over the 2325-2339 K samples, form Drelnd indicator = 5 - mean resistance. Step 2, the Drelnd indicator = -181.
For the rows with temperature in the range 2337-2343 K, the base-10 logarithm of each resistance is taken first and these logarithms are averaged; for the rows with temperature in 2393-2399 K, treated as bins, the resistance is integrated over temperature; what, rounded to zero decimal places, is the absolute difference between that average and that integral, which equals 1239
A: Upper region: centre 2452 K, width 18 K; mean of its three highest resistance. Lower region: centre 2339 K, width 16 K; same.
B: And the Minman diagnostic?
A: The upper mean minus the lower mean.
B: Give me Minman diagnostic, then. -43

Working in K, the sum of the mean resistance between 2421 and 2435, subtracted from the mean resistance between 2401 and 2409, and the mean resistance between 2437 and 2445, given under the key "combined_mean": 203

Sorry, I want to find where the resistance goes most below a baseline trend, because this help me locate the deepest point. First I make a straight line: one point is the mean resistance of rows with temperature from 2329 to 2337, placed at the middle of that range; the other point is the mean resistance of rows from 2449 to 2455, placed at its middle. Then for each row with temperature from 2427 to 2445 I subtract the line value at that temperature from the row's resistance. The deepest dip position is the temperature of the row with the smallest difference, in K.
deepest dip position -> 2444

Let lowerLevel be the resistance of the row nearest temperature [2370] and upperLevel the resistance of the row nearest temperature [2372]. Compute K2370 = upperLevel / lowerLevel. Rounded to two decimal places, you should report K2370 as 0.97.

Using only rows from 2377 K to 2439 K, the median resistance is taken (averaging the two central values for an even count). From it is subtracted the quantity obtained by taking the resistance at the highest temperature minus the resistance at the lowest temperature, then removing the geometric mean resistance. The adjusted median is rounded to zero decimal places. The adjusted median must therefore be 364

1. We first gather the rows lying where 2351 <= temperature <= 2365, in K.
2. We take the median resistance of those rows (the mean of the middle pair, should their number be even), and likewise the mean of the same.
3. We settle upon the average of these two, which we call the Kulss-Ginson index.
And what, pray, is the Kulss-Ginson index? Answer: 175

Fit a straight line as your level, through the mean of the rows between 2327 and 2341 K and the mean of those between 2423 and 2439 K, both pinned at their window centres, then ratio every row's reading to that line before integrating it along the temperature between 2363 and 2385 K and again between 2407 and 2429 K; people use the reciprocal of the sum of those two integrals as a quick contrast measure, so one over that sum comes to 0.022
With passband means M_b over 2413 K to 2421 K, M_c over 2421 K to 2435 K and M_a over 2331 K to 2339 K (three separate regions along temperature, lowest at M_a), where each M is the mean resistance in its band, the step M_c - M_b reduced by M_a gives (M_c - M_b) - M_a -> -205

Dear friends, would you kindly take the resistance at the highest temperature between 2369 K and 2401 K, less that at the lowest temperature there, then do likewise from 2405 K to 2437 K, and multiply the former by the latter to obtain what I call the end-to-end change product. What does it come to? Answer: -2044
